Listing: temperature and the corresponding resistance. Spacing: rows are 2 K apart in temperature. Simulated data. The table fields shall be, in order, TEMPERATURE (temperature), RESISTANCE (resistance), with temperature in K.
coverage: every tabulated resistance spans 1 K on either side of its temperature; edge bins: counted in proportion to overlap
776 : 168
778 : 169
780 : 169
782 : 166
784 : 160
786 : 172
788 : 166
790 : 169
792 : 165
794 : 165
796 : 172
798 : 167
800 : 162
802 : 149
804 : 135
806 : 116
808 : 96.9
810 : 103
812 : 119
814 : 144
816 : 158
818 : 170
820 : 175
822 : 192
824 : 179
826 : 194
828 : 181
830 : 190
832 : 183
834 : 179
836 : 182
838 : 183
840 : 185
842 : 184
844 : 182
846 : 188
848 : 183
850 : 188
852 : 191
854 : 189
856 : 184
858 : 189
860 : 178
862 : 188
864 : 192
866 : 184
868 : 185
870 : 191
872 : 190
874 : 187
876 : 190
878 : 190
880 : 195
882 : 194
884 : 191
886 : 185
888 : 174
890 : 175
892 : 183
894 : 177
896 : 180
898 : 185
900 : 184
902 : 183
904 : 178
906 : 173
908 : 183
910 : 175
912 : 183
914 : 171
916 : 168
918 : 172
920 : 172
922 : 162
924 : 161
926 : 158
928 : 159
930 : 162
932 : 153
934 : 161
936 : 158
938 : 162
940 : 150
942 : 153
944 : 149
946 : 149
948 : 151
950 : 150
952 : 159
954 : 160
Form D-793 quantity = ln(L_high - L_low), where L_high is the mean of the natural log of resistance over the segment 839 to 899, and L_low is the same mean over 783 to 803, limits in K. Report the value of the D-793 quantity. -2.1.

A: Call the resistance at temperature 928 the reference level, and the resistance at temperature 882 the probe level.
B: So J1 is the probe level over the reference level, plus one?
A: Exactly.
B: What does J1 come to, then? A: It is 2.22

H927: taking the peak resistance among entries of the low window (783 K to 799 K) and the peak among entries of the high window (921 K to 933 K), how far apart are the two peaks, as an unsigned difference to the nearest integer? 10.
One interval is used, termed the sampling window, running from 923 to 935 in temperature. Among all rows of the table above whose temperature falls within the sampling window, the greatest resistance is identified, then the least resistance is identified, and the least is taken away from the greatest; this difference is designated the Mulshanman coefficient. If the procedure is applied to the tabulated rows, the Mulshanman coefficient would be 9.0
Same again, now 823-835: 15.0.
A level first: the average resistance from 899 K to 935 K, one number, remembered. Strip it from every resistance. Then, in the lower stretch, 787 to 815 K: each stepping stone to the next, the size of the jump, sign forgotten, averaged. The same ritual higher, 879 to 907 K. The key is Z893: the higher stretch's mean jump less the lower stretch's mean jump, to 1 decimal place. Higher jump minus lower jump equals -6.2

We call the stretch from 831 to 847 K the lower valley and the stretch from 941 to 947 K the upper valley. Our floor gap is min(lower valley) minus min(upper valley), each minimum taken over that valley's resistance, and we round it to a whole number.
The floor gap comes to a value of 30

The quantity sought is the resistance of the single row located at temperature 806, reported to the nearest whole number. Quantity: 116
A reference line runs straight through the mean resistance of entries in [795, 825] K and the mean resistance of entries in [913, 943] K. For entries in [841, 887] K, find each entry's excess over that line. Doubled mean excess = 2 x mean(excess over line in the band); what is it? 65.9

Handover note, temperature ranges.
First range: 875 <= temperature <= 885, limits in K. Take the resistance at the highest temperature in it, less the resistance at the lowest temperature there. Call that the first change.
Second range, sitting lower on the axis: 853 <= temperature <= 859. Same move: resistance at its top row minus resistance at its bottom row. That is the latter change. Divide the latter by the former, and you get 0.0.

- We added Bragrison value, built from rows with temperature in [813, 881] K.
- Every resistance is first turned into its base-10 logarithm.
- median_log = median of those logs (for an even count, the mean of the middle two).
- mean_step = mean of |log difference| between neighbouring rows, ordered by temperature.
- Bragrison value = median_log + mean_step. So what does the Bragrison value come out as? 2.28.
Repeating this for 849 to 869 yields 2.29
